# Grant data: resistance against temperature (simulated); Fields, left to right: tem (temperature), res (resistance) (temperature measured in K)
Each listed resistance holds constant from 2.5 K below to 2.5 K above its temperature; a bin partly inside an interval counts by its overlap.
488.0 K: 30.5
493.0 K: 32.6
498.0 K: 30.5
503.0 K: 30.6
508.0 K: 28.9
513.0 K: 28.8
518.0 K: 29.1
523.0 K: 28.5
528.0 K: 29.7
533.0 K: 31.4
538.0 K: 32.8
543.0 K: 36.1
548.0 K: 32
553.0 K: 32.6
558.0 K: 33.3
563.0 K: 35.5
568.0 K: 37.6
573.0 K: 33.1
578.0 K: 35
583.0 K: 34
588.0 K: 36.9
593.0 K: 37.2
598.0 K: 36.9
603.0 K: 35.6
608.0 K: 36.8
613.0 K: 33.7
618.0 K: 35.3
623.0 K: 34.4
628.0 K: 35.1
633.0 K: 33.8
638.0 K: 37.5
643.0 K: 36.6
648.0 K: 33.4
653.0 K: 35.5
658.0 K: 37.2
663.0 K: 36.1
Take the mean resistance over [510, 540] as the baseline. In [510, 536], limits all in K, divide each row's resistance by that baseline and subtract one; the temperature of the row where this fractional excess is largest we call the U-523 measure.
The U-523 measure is 533.0 K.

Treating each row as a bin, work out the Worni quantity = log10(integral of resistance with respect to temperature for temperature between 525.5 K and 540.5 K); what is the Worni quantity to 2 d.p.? 2.67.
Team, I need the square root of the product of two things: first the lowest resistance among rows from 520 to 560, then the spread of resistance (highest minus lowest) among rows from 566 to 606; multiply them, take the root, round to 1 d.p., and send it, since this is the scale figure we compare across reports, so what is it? 11.3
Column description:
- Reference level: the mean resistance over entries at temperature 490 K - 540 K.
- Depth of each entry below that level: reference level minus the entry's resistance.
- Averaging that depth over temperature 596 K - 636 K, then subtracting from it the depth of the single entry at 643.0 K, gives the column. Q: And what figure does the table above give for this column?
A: 1.4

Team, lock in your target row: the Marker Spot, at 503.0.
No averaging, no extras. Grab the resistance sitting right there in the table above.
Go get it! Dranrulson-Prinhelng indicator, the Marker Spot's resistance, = 30.6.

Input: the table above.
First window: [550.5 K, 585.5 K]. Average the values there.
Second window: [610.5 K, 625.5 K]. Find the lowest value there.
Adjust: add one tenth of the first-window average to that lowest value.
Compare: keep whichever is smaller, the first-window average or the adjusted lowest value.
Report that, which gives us 34.4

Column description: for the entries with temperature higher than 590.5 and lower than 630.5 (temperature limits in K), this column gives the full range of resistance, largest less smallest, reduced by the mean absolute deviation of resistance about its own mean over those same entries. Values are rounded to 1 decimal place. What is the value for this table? 2.5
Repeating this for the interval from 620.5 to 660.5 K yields 2.8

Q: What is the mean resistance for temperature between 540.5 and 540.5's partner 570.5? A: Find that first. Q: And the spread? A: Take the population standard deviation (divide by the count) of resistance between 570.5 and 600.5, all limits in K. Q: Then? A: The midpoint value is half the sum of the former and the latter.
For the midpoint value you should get 18.1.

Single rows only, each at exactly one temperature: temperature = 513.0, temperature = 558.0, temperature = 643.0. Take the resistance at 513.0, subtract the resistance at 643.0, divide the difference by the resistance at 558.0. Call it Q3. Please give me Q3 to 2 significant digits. -0.23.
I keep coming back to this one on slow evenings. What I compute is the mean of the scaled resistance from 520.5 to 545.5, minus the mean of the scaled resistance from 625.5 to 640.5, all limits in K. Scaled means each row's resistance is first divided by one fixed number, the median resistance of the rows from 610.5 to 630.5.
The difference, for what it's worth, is -0.11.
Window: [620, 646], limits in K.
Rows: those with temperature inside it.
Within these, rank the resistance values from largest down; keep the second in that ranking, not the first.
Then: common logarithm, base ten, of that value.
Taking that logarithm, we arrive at 1.56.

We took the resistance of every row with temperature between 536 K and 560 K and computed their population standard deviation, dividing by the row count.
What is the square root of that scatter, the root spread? 1.20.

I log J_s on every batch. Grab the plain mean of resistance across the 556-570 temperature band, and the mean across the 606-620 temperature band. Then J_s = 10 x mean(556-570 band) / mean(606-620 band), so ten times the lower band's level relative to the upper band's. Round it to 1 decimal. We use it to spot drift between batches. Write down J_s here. 10.1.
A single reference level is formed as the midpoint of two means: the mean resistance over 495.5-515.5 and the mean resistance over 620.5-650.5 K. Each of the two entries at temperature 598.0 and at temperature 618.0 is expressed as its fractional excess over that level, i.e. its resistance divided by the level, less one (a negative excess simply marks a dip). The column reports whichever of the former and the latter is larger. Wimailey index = 0.14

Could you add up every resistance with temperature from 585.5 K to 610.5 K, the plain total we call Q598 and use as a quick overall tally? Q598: 183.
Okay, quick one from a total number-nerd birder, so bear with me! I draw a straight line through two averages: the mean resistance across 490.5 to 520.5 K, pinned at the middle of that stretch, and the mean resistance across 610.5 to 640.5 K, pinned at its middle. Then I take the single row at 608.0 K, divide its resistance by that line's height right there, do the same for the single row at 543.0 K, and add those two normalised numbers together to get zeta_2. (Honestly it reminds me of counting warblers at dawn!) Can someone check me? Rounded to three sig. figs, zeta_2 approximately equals 2.22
